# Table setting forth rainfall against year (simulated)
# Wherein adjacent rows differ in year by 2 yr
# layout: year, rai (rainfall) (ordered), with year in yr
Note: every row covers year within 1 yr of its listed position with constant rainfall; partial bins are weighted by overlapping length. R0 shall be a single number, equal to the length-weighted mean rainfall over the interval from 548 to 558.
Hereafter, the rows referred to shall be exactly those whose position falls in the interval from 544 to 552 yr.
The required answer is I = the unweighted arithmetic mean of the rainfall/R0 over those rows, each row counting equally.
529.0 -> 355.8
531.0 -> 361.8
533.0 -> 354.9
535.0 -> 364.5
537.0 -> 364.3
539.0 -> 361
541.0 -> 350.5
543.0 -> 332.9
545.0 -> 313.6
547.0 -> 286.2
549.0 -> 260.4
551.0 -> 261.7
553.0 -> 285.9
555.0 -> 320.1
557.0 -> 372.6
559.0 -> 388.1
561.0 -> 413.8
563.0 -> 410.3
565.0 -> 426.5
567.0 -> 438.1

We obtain 0.93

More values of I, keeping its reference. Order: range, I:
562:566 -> 1.39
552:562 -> 1.19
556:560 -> 1.27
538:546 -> 1.13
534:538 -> 1.21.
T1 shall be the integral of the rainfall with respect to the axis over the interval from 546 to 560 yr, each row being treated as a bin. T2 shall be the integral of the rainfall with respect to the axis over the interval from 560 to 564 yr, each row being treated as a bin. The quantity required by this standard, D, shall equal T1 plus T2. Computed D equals 5998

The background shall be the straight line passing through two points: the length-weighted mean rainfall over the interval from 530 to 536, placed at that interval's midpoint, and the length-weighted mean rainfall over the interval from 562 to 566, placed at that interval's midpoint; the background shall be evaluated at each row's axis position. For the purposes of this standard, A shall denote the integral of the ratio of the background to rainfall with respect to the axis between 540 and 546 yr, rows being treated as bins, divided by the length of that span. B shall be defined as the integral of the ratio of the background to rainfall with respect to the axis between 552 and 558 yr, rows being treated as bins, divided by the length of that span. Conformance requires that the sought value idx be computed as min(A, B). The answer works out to 1.14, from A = 1.14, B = 1.24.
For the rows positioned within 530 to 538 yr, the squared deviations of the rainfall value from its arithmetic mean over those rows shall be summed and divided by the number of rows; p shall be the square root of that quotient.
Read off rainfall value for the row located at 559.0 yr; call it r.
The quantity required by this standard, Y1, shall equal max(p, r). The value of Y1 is 388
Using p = 4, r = 388.1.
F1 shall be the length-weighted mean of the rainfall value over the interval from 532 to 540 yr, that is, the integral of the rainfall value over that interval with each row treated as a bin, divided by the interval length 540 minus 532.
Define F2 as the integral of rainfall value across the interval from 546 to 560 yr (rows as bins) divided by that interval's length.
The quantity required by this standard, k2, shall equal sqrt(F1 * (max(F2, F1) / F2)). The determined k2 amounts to 20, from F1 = 361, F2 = 311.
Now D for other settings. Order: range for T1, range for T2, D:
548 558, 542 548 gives 4867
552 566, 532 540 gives 8124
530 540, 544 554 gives 6429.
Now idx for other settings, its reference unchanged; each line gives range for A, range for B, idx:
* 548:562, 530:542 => 1.02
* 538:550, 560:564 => 1.01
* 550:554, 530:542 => 1.02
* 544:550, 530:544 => 1.04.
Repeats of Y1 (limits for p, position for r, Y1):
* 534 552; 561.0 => 414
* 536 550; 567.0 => 438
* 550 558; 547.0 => 286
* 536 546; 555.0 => 320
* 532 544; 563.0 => 410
